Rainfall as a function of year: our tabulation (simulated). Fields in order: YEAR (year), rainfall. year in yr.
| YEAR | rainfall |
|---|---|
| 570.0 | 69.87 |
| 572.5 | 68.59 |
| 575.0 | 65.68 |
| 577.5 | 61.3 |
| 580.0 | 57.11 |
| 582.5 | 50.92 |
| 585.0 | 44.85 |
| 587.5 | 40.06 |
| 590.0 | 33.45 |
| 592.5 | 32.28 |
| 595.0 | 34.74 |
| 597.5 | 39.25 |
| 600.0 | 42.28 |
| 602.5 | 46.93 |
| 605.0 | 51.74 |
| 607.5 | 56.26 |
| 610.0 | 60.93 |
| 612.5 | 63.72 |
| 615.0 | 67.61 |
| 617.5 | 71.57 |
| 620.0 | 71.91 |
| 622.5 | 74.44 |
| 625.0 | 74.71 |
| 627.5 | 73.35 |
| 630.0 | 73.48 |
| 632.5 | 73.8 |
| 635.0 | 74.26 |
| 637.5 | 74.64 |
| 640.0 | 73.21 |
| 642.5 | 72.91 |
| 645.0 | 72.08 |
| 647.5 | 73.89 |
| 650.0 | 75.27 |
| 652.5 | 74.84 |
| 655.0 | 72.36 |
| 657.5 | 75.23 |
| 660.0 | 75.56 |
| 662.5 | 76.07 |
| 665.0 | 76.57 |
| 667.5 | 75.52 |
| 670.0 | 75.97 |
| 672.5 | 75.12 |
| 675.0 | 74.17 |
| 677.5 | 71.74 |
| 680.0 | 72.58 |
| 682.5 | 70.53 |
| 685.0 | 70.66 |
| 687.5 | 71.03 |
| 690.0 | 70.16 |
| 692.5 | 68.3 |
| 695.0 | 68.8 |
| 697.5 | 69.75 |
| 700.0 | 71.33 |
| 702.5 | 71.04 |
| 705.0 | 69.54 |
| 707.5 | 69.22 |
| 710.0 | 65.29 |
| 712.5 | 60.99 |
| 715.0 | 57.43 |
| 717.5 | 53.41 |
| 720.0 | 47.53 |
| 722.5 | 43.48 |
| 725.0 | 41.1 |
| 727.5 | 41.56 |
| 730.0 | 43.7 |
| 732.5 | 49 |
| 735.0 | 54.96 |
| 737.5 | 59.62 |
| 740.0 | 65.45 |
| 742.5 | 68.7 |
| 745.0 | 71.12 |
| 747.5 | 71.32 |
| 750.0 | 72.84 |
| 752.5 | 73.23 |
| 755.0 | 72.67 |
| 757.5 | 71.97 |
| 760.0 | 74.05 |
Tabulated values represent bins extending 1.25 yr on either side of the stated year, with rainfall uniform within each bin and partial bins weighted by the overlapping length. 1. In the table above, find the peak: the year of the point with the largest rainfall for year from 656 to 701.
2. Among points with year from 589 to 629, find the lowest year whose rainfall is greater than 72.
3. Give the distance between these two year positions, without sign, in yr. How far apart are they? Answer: 42.5 yr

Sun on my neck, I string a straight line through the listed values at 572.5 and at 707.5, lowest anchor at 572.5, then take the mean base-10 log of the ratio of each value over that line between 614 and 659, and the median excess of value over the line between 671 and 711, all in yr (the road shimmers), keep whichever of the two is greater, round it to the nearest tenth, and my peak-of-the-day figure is 1.5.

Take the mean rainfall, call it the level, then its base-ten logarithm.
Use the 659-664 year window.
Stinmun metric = 1.880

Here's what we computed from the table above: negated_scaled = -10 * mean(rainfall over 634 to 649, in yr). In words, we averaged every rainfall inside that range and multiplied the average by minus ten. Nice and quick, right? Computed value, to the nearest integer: -735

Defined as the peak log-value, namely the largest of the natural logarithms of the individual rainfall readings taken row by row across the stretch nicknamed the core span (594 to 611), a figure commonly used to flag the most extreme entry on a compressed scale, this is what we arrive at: 4.11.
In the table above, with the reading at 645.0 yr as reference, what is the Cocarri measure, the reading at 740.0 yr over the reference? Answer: 0.91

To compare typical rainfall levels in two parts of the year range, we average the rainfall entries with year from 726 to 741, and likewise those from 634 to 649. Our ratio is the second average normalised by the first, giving 1.4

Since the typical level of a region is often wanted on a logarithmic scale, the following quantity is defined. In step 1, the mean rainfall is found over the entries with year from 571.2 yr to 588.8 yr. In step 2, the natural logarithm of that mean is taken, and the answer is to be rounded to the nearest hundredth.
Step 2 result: 4.02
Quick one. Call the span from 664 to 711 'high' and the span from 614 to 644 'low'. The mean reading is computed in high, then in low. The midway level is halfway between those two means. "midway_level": 72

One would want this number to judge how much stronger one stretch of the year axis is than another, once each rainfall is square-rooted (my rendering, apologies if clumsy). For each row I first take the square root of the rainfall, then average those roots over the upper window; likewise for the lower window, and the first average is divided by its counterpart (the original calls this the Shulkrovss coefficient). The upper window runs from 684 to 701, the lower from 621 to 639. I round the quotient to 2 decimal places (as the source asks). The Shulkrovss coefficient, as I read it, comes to 0.97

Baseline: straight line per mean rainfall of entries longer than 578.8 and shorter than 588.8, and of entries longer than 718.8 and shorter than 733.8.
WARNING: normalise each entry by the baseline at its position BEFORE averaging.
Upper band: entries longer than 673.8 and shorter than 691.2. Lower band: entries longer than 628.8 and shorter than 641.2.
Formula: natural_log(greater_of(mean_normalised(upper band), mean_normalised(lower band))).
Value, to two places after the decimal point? 0.46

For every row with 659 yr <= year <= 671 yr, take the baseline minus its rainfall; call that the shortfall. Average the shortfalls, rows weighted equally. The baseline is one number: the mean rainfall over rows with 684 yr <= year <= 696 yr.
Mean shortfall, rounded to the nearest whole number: -6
